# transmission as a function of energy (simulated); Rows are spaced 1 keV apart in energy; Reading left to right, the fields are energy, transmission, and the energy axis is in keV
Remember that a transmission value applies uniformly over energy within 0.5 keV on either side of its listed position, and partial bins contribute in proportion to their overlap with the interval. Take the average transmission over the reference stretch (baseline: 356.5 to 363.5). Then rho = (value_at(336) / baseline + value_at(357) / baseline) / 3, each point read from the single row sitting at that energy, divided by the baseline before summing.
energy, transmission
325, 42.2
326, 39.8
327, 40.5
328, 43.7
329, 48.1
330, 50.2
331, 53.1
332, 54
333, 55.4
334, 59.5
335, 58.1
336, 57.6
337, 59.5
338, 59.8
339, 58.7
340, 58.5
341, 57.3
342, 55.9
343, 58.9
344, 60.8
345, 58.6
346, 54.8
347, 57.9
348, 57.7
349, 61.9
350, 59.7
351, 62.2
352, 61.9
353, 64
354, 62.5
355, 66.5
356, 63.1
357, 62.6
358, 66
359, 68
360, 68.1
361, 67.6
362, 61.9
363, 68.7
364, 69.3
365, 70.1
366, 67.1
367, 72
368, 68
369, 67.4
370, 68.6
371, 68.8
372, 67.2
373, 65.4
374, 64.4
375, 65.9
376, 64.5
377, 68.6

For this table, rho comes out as 0.606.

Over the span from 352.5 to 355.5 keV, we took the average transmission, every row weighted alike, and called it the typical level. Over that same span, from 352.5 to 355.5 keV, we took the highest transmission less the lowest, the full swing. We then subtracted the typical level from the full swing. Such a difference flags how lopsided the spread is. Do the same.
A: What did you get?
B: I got -60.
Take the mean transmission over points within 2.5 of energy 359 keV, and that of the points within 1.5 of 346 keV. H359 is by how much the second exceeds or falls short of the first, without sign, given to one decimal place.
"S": 9.4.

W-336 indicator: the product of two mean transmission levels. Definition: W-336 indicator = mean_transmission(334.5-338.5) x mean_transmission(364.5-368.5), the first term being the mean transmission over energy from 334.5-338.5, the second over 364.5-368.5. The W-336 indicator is 4071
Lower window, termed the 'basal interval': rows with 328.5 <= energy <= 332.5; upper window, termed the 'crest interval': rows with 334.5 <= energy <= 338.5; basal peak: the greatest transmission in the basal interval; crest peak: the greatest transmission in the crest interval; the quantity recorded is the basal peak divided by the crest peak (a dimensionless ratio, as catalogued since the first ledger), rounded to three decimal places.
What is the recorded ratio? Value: 0.903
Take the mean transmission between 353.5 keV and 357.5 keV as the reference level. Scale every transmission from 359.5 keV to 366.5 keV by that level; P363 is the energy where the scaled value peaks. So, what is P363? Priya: 365 keV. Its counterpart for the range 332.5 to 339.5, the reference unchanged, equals 338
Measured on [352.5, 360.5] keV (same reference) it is 360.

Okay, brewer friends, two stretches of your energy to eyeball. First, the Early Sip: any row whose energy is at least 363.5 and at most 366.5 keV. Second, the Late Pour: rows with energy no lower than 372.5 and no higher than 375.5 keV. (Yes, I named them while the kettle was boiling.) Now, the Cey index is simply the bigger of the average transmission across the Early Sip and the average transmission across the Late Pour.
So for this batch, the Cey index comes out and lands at 68.8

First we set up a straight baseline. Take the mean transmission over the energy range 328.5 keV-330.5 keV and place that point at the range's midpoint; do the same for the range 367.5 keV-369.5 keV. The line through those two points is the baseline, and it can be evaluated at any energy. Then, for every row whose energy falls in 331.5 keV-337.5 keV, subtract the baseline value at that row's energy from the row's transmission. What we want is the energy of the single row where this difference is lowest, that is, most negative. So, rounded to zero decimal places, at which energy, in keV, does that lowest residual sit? 332 keV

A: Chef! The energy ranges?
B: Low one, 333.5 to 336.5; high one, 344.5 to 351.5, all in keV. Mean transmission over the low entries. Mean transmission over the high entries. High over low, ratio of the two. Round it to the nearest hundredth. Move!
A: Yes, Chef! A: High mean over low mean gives 1.01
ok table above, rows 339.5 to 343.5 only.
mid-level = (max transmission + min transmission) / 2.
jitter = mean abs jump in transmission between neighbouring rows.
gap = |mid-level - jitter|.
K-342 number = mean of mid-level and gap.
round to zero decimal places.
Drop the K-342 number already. 56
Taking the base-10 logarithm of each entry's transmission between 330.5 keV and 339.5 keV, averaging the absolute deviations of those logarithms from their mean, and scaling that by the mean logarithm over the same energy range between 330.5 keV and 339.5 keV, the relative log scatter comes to 0.009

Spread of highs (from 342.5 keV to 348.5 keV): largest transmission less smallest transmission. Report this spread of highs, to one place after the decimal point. 6.0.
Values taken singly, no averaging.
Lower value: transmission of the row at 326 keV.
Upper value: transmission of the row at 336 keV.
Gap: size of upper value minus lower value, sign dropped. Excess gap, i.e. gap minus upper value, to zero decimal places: -40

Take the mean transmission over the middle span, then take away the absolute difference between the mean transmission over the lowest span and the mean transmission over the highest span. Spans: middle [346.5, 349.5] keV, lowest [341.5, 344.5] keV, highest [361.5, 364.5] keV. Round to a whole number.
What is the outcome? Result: 51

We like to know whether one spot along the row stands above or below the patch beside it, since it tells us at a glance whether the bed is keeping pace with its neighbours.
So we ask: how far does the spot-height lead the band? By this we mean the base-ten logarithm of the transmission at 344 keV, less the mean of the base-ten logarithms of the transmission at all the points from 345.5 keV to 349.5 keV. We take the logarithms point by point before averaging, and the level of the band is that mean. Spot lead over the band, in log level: 0.02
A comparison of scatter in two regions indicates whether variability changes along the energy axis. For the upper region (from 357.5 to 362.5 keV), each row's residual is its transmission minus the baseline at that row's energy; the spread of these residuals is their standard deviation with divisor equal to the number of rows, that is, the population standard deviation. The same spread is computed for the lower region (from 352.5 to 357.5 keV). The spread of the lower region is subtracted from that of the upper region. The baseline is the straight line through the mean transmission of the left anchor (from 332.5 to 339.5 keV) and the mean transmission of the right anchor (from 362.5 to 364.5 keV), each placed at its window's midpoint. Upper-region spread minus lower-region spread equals 1.0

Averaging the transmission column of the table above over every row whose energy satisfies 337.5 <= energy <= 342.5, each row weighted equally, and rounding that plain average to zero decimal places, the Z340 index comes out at 58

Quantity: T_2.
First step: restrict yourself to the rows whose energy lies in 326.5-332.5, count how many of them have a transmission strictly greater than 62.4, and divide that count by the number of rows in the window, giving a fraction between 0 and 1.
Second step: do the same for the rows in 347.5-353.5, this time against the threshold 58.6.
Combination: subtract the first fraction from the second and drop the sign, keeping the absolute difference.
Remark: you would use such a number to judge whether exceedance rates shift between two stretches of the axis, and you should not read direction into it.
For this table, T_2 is 0.83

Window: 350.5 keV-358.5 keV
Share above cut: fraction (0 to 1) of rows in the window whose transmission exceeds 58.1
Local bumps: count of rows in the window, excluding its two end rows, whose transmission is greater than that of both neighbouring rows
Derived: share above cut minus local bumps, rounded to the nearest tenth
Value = -1.0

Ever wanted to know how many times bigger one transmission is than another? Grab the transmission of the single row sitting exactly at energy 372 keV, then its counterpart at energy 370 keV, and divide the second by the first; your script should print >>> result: 1.02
